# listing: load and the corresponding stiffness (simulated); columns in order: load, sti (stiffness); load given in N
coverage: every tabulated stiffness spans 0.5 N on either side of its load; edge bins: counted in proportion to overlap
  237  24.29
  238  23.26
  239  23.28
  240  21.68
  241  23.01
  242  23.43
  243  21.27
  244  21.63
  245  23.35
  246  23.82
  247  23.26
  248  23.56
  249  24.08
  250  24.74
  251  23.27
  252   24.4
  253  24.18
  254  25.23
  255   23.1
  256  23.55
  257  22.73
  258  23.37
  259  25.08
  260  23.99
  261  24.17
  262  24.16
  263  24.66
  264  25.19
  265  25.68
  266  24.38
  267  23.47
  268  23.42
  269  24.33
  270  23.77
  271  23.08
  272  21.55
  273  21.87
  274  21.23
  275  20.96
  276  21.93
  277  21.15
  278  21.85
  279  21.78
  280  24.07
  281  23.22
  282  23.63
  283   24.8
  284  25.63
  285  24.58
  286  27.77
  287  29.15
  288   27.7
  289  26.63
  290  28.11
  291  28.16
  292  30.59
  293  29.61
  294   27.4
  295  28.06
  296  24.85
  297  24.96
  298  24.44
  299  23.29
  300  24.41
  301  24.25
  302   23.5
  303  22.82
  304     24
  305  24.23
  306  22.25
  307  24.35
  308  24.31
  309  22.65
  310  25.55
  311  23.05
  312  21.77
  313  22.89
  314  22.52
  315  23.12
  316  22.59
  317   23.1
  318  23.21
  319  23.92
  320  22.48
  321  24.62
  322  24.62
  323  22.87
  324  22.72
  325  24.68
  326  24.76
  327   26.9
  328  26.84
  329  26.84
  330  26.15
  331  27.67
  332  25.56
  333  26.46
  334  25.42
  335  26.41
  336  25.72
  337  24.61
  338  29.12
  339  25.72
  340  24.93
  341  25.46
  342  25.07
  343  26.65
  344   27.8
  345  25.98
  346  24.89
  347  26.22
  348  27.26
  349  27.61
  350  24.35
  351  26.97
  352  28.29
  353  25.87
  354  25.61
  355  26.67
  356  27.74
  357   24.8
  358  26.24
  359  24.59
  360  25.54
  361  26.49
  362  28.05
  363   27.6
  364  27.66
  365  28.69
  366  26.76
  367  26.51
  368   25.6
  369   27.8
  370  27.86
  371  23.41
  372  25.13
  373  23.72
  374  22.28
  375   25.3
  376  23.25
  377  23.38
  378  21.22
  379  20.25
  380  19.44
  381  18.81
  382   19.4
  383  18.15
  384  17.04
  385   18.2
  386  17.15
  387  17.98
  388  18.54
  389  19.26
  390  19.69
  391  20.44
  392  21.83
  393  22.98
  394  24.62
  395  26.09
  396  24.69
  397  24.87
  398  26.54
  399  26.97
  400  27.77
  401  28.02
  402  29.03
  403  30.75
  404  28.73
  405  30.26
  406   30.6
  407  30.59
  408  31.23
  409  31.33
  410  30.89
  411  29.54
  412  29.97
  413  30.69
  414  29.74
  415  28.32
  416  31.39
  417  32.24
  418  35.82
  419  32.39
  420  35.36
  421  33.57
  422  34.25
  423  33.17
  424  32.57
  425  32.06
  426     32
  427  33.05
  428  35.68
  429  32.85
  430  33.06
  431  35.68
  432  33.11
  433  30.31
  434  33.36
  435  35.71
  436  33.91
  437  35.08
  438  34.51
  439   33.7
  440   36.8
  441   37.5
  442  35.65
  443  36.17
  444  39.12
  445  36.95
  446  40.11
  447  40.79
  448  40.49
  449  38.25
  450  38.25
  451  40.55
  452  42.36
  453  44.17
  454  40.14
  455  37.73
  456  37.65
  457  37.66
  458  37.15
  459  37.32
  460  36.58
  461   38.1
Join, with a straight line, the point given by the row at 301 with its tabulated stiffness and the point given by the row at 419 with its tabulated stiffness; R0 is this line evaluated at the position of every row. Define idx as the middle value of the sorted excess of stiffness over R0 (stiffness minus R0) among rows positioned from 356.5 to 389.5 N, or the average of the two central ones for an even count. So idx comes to -5.5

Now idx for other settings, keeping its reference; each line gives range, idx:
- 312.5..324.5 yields -2.2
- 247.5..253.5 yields 3.3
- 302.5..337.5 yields -1.2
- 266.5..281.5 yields -0.4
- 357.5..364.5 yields -1.9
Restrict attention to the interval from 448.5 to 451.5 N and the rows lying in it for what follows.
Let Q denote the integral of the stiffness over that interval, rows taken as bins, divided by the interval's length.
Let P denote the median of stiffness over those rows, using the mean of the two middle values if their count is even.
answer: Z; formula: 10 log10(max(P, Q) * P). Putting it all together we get 31.7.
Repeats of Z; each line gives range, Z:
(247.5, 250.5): 27.6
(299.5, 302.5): 27.7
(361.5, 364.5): 28.9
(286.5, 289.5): 28.9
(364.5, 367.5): 28.6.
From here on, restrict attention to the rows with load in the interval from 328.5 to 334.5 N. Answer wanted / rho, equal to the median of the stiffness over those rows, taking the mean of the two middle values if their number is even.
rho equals 26.3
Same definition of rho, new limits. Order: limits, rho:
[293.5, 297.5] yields 26.2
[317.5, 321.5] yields 23.6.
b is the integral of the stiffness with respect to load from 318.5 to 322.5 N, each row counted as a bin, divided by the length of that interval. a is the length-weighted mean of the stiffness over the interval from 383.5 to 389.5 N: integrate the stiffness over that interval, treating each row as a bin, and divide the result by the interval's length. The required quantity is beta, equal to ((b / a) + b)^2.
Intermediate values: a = 18.0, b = 23.9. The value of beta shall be 637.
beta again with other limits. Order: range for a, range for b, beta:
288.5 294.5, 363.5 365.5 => 851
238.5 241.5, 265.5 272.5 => 598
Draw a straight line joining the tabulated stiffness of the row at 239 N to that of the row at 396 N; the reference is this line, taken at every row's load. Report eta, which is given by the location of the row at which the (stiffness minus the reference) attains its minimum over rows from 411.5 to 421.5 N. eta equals 415 N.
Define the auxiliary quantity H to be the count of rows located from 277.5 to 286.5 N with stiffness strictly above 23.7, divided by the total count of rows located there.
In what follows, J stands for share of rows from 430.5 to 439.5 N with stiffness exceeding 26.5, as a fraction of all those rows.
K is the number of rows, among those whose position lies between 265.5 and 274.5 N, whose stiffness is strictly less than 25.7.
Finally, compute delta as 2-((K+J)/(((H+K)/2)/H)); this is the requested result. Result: 0.8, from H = 0.6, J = 1.00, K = 9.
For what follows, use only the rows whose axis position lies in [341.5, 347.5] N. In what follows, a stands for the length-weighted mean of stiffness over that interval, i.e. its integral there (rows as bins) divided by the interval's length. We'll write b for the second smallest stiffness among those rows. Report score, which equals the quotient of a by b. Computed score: 1.041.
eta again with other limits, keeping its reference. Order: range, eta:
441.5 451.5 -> 442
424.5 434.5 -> 433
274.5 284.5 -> 275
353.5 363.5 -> 359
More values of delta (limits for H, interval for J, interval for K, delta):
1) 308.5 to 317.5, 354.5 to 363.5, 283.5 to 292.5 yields 1.7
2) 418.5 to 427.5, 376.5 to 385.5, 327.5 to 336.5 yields 0.7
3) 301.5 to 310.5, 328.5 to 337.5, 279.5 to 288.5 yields 0.9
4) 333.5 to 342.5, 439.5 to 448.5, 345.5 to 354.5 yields 0.0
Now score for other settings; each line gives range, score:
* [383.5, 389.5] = 1.051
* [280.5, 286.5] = 1.055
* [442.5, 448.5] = 1.054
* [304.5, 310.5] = 1.055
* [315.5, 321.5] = 1.032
